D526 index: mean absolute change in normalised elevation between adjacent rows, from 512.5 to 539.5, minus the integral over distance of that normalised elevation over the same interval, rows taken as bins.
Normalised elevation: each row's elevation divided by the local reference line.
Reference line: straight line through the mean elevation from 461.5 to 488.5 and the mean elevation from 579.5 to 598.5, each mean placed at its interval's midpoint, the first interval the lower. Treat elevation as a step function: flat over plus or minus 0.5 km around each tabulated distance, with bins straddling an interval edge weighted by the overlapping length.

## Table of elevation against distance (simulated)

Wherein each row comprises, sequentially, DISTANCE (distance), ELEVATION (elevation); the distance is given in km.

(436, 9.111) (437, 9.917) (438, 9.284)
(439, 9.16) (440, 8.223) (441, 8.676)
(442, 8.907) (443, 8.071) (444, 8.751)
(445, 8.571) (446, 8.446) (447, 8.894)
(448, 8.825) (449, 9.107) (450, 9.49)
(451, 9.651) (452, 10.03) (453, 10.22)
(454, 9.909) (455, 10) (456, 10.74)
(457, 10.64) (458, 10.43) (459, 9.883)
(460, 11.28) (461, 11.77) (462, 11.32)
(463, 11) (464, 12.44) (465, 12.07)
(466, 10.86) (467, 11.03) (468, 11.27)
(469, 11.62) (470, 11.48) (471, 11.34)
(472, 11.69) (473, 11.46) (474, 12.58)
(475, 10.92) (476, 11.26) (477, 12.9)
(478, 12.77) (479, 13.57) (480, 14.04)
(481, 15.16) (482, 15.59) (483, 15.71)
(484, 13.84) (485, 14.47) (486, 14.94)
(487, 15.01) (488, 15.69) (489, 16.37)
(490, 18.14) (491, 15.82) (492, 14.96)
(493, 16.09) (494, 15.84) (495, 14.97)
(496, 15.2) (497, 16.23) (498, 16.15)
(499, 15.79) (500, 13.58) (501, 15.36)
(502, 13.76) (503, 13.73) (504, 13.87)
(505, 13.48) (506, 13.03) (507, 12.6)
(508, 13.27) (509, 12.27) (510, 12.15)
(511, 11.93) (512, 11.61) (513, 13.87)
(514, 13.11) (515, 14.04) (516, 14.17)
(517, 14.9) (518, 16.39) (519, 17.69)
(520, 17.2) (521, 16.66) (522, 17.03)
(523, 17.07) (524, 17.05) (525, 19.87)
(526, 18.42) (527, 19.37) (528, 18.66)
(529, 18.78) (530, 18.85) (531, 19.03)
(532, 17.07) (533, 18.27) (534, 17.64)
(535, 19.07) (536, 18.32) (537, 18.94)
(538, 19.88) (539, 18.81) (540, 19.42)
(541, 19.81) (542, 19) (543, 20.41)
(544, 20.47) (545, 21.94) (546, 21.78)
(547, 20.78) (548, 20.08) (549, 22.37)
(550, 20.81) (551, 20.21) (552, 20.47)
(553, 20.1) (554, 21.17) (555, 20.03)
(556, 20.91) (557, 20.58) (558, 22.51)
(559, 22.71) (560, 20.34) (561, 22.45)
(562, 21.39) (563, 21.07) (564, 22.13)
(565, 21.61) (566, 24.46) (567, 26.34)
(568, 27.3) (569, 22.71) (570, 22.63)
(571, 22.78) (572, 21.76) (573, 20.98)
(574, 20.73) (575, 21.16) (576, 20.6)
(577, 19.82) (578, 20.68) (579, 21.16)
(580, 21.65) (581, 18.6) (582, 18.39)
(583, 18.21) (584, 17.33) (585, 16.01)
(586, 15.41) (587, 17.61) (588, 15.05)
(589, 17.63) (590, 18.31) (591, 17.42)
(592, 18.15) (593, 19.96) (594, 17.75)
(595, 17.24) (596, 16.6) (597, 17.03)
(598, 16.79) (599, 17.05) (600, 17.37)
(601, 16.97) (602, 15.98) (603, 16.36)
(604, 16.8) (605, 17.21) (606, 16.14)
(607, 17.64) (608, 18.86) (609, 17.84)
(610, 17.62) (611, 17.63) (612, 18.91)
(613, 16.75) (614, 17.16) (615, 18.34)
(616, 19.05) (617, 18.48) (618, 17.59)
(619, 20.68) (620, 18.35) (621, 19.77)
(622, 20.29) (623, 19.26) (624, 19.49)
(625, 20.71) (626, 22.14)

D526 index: -31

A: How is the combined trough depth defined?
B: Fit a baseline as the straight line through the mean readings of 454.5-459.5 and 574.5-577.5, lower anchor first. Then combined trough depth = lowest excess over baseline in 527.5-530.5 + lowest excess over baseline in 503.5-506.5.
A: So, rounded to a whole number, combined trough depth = 1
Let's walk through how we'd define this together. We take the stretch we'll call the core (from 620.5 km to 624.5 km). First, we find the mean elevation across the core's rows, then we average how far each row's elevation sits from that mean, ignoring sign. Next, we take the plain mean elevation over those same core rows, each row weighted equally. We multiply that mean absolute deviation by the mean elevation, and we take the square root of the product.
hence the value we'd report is 2.5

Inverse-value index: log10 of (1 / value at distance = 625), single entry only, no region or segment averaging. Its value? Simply -1.32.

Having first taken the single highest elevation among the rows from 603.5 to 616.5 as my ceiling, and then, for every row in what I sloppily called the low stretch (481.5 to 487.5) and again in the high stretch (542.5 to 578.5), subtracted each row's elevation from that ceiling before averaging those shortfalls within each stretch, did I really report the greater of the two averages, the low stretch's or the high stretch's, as 4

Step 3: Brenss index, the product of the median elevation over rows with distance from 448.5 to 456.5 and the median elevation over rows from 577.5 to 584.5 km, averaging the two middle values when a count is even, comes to 185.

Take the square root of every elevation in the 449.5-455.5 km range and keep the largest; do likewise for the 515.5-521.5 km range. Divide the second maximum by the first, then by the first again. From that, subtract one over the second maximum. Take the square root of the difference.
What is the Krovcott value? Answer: 0.4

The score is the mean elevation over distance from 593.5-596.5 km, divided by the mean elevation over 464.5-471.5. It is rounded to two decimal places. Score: 1.51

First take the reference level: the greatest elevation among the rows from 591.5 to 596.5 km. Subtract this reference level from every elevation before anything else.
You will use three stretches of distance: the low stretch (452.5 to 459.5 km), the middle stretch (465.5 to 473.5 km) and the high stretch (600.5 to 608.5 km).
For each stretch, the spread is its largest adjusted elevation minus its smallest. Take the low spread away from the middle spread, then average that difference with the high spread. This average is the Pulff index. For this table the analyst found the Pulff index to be 1.43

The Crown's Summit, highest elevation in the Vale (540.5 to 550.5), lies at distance 549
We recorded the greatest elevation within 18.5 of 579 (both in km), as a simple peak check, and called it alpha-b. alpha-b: 27.3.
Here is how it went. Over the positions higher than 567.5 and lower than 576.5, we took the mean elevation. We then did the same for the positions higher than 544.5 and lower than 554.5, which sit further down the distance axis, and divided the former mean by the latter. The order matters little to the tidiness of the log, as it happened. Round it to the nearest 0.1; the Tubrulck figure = 1.1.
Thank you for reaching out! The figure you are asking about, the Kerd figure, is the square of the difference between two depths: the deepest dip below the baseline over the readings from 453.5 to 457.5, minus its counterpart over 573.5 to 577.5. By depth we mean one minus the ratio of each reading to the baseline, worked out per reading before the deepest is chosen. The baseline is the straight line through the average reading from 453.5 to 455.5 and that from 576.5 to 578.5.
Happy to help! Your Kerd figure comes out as 0.000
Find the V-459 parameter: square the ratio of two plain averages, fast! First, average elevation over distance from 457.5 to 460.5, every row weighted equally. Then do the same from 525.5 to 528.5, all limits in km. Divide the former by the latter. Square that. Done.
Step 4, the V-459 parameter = 0.31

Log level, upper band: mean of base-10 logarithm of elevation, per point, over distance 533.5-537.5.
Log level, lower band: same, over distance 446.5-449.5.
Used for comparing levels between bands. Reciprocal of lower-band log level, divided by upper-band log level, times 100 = 83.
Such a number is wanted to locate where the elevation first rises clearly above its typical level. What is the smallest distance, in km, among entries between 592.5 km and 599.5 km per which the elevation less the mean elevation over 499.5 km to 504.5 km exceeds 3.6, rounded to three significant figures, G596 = 593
